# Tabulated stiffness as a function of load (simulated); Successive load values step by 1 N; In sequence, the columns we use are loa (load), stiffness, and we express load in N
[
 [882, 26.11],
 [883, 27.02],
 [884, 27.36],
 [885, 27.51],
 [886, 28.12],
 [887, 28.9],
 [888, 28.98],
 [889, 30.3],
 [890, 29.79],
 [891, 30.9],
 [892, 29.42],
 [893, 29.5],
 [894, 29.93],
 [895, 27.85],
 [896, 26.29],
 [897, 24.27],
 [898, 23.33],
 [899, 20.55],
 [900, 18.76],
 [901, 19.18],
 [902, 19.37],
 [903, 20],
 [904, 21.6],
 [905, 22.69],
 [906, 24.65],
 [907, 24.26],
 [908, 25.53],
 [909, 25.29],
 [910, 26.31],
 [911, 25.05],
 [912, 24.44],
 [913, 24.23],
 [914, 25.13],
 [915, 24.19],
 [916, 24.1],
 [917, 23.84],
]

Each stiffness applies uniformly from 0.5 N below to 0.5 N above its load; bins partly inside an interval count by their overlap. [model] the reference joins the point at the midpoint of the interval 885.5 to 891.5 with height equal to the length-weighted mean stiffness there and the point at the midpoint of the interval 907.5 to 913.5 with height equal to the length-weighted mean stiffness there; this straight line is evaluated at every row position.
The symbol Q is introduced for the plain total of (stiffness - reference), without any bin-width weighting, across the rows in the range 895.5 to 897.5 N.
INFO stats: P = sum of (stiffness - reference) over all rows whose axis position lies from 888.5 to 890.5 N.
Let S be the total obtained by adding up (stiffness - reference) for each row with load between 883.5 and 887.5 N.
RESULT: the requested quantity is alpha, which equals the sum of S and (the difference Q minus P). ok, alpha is -15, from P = 1.5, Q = -5.3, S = -8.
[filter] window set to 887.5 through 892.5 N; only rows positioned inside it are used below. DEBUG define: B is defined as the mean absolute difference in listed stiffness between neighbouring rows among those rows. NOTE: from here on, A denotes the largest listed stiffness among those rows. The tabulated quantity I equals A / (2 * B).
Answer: 14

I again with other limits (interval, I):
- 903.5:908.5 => 11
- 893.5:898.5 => 9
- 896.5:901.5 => 8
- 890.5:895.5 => 15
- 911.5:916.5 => 23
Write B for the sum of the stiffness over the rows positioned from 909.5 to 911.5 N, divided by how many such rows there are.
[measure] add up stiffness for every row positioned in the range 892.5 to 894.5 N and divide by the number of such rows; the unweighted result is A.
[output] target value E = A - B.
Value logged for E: 4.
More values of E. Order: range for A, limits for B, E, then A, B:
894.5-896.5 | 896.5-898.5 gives 3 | 27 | 23.8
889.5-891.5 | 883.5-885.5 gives 3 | 30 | 27.4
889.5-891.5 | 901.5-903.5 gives 11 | 30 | 19.7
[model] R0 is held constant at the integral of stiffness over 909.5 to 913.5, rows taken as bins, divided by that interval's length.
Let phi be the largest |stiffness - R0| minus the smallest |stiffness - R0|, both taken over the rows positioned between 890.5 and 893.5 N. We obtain 1.48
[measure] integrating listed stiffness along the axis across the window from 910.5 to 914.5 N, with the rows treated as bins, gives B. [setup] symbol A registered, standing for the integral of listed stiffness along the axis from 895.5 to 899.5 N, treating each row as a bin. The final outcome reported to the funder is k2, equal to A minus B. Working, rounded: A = 94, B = 99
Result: -4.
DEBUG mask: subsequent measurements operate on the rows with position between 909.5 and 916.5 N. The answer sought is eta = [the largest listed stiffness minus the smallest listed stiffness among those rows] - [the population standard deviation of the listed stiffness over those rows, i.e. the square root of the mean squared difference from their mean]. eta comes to 1.5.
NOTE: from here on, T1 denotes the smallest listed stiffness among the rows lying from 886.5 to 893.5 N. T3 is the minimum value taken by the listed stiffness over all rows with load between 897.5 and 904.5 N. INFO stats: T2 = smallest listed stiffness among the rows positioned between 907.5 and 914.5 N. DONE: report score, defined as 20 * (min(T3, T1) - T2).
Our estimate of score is -109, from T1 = 28.9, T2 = 24.23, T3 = 18.76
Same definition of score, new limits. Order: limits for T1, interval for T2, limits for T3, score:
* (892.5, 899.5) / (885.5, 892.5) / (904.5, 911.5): -151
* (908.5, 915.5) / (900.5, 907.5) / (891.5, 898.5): 83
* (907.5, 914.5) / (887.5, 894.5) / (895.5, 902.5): -204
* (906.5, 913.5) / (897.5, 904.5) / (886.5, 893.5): 109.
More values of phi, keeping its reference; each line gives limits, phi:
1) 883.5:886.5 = 0.76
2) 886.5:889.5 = 1.40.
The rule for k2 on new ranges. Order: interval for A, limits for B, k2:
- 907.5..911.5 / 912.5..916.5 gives 5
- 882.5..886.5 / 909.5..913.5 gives 10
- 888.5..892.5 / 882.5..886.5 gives 10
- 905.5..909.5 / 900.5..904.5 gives 20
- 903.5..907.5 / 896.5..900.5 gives 6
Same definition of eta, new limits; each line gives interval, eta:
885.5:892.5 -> 1.9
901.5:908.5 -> 4.0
